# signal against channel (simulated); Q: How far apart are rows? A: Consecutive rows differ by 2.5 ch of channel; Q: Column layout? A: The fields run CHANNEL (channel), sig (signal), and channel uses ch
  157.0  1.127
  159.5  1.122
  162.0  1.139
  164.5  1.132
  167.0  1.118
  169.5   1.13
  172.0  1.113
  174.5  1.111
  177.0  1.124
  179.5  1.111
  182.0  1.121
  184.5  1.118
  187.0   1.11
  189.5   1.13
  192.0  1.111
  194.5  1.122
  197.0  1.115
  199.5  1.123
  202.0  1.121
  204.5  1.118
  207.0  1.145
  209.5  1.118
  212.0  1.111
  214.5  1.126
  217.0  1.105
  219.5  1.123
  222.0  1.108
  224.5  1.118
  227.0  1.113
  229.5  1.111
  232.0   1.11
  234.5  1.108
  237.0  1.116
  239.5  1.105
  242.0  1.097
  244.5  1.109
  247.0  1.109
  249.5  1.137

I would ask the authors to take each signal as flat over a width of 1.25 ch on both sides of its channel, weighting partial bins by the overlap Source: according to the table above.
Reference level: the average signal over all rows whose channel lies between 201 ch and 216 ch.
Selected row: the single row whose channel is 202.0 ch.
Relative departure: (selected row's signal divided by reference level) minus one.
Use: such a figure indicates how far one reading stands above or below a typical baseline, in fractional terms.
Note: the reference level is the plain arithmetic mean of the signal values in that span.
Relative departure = -0.002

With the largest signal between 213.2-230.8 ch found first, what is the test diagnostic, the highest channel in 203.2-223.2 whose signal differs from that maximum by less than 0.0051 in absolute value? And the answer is 219.5 ch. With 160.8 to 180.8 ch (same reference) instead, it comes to 177.0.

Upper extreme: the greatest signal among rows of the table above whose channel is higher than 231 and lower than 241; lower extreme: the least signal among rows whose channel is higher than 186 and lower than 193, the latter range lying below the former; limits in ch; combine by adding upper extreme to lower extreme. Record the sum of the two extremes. 2.23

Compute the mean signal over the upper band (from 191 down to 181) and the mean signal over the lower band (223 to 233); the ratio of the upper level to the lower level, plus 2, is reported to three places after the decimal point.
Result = 3.006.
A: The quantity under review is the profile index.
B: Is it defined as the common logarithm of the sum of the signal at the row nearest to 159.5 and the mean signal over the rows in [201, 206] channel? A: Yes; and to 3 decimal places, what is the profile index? 0.351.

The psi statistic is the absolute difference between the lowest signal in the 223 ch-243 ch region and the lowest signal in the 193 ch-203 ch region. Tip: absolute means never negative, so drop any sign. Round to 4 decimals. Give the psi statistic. 0.0180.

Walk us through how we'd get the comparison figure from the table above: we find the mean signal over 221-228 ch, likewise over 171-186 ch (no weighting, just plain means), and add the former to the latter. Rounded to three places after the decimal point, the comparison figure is 2.229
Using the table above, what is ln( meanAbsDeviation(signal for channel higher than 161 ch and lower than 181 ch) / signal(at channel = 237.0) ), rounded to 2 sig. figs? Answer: -4.8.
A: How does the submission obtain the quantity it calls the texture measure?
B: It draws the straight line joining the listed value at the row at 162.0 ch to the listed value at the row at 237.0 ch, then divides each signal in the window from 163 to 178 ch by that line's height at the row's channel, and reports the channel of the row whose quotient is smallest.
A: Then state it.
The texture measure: 174.5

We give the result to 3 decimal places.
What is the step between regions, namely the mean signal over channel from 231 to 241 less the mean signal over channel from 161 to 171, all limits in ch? -0.020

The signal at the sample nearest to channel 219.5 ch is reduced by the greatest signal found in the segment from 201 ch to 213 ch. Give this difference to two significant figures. -0.022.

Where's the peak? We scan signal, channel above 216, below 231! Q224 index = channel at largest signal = 219.5 ch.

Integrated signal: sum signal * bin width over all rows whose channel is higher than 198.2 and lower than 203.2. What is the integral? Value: 5.6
